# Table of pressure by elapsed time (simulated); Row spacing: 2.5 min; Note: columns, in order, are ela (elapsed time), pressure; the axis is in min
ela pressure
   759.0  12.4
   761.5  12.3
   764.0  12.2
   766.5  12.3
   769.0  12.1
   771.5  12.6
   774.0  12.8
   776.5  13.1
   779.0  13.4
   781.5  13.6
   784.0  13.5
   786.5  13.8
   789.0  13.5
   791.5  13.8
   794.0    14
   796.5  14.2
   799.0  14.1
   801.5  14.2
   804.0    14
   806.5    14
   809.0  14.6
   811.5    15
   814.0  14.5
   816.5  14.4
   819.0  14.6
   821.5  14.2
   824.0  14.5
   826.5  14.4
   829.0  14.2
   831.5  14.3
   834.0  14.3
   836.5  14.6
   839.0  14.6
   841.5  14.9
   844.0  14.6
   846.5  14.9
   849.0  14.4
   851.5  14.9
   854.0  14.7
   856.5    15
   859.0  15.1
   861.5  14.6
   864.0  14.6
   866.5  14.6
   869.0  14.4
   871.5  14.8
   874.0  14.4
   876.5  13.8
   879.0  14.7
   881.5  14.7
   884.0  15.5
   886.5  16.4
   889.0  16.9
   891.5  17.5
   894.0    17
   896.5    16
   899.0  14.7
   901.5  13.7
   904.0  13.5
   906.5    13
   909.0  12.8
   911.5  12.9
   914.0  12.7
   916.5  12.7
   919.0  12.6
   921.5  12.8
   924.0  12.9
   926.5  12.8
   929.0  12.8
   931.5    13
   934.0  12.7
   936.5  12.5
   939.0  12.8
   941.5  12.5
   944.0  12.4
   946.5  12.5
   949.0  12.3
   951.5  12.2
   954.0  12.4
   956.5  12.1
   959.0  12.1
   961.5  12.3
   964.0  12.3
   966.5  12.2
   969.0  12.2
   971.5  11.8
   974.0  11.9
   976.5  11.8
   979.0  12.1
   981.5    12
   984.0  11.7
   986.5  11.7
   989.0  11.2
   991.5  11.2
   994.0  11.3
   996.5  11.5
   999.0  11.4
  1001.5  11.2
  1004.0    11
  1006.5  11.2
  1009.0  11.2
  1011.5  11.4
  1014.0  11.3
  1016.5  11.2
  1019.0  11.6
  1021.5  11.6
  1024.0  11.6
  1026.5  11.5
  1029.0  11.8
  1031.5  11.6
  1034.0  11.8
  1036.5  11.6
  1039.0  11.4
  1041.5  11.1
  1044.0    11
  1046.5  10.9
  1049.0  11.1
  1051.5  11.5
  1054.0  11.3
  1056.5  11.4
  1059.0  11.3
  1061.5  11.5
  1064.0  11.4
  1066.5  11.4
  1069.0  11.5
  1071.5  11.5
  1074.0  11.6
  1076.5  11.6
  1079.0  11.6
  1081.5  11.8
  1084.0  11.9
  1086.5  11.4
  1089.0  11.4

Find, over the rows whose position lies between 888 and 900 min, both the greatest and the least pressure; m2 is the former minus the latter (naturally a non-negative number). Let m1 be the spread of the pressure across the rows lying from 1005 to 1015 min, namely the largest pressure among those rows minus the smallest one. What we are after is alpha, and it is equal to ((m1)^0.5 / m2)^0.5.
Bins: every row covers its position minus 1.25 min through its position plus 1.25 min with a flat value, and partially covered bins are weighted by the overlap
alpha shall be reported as 0.4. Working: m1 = 0.20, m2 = 2.80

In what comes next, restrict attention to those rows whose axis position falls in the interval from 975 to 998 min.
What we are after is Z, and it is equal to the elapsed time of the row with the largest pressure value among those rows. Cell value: 979.0 min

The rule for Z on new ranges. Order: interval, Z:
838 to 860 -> 859.0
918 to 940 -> 931.5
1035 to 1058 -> 1036.5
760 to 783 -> 781.5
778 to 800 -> 796.5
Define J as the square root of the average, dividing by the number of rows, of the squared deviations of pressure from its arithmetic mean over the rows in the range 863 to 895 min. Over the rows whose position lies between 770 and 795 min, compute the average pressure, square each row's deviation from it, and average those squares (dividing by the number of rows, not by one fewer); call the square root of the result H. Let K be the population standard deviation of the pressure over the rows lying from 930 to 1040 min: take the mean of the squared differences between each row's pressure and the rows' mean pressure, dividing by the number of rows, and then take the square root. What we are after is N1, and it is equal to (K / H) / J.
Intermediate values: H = 0.428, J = 1.2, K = 0.502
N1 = 1.0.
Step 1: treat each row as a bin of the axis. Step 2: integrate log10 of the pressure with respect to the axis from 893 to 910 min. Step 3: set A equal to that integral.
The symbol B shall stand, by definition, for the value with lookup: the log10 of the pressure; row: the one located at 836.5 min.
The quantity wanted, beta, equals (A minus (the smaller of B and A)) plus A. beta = 38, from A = 19.6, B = 1.16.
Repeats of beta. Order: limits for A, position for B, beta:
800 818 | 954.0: 41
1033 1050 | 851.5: 35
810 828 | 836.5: 41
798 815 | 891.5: 38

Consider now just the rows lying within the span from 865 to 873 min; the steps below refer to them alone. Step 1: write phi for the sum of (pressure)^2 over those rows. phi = 640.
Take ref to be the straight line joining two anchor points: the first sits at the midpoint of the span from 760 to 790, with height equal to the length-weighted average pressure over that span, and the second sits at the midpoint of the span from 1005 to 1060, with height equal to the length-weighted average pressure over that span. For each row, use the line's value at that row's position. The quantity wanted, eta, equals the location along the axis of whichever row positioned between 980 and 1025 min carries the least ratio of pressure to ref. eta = 1004.0 min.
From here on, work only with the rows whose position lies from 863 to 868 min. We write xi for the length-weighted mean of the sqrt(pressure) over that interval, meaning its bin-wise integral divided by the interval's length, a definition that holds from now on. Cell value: 3.8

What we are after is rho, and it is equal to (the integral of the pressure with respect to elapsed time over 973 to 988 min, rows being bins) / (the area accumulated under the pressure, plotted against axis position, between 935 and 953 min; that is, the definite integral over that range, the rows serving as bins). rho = 0.8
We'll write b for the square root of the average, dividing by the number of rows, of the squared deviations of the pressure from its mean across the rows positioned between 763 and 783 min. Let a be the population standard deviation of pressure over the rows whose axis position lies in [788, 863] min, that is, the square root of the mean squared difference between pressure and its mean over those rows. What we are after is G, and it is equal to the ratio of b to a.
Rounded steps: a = 0.4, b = 0.53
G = 1.4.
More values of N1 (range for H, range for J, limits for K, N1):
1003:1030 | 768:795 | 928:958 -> 2.0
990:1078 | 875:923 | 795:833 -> 0.7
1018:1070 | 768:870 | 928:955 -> 1.5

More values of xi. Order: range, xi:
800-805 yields 3.8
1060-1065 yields 3.4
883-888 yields 4.0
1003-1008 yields 3.3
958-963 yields 3.5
